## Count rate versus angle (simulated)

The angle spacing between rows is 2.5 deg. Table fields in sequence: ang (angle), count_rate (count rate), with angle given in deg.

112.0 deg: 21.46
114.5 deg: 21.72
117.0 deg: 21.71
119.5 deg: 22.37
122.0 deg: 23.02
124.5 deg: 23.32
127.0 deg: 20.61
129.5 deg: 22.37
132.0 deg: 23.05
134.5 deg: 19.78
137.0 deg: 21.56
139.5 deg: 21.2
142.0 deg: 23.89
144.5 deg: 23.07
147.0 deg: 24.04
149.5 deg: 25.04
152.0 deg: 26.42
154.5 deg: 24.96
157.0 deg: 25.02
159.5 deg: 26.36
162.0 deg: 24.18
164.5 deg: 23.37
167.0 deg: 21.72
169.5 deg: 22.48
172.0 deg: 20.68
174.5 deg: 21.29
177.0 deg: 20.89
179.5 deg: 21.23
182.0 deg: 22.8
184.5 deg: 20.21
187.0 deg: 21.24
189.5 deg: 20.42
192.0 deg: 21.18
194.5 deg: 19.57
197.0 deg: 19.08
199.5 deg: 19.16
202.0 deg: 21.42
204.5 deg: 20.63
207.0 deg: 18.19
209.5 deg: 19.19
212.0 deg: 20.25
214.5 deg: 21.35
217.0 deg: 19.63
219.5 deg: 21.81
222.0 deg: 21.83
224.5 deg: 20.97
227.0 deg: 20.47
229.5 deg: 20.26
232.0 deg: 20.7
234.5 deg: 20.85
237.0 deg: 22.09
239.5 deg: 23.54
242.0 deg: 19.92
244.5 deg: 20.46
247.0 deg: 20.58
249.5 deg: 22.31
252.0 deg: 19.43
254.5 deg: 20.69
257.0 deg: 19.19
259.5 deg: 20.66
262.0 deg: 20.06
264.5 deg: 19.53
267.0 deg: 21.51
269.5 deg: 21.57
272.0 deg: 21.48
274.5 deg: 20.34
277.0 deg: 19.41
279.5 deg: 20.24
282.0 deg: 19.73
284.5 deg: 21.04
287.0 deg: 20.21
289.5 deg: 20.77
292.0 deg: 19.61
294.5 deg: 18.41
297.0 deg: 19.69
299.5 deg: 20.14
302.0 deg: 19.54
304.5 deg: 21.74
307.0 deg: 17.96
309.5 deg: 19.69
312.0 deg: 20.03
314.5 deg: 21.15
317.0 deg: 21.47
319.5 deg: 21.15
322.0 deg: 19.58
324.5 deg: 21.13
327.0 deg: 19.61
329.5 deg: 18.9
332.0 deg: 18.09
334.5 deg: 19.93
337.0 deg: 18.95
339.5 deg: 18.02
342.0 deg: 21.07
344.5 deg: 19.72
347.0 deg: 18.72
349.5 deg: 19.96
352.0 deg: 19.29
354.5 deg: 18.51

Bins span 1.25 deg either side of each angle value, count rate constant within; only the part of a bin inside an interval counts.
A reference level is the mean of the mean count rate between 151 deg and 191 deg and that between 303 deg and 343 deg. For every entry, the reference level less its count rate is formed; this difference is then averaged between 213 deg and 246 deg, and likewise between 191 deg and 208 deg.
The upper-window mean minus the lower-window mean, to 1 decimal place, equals -1.2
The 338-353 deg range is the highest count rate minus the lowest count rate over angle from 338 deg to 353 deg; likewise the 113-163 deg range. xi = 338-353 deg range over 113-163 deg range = 0.46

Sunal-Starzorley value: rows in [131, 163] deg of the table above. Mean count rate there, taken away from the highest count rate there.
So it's 2.7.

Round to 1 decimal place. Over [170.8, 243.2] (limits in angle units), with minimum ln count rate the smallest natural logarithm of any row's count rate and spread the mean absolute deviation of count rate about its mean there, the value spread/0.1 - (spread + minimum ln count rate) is 4.8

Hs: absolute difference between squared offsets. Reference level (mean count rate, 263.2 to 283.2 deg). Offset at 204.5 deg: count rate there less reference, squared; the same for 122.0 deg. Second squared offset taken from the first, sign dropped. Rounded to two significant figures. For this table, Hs 6.4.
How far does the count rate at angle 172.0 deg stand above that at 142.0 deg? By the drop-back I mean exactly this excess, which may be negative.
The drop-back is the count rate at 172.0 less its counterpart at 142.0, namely -3.2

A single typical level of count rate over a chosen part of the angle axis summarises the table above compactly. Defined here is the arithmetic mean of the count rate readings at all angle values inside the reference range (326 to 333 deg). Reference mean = 18.9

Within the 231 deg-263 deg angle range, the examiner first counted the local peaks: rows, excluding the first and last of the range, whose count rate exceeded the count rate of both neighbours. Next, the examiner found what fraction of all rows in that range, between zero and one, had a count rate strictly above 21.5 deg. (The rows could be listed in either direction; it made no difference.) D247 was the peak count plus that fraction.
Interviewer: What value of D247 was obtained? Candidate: 4.23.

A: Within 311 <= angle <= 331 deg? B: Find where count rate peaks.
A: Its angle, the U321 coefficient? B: 317.0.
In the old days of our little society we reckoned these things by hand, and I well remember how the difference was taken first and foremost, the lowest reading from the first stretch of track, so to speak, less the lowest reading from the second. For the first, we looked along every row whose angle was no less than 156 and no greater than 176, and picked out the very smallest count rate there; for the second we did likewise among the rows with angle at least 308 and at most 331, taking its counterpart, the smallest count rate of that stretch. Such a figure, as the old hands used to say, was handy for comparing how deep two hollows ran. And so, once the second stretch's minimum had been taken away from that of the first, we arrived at 1.8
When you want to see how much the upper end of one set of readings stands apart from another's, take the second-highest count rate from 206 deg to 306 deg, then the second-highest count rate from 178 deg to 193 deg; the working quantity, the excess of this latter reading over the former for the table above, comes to -1.1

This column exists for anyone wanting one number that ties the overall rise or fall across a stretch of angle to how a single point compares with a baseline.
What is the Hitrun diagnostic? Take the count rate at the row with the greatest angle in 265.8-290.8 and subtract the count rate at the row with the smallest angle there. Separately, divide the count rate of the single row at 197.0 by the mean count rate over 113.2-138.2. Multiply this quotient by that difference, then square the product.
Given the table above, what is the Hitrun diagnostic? 0.4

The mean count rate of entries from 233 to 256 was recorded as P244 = 21.1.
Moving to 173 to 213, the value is 20.4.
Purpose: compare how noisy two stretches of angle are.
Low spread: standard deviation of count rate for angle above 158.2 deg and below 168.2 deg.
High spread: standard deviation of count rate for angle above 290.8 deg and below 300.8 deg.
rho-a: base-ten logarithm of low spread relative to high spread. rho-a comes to 0.42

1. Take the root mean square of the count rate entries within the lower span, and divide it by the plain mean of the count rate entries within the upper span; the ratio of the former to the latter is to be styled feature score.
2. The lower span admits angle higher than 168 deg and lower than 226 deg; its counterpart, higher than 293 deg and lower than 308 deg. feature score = 1.06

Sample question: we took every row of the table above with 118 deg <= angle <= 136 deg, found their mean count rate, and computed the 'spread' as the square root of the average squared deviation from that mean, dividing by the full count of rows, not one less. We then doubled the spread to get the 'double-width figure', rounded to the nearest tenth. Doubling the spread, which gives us 2.5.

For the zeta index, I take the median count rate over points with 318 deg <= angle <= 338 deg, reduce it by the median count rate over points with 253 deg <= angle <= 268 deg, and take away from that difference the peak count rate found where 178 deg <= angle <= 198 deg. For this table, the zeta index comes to -23.6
